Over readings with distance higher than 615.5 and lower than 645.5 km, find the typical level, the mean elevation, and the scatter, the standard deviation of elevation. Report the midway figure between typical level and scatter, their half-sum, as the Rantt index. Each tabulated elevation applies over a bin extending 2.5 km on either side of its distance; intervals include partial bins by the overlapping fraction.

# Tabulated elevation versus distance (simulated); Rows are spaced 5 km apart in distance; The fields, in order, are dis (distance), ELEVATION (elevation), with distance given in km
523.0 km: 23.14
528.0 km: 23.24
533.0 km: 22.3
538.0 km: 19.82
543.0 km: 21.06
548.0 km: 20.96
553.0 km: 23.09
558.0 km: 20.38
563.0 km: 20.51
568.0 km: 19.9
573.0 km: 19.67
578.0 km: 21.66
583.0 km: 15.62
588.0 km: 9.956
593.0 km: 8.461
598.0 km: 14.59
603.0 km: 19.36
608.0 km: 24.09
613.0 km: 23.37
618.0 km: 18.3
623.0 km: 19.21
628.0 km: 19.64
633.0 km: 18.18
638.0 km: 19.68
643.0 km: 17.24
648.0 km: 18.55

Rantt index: 9.8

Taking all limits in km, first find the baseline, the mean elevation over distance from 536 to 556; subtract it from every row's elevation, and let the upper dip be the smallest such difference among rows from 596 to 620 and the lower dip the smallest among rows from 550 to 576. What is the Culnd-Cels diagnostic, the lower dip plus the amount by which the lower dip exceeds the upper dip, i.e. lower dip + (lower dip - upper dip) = 3.5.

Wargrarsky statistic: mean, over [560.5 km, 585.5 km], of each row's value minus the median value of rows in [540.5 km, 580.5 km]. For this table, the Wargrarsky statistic -1.3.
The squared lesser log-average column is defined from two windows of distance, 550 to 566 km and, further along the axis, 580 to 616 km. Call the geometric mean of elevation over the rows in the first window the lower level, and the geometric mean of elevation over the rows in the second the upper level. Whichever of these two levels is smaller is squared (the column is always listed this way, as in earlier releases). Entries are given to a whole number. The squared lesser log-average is 238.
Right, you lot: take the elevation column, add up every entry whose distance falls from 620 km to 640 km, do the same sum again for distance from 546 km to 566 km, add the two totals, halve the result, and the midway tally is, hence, 81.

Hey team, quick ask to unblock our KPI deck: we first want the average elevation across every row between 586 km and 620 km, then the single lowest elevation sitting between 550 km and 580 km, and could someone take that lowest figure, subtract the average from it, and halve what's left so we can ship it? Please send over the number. 1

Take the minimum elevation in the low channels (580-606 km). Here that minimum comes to 8.461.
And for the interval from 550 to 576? 19.67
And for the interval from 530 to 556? 19.82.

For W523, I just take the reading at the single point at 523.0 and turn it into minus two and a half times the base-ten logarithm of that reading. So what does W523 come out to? -3.41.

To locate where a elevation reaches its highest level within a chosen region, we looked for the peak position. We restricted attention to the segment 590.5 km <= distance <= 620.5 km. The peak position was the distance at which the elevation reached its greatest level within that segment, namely 608.0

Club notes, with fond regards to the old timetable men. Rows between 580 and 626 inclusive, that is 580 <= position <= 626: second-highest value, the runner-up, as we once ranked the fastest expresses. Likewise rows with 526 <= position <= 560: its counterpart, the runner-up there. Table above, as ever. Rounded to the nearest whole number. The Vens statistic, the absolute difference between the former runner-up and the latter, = 0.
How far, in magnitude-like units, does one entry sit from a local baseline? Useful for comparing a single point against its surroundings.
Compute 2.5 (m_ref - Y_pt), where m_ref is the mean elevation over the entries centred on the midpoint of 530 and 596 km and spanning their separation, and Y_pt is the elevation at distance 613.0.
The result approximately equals -11.6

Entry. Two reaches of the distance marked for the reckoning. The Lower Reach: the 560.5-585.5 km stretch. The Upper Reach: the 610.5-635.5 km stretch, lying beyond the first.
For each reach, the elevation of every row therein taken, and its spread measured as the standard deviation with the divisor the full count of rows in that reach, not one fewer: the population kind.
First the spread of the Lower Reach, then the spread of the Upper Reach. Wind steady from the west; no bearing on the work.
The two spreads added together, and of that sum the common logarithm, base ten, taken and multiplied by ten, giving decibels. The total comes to 6.0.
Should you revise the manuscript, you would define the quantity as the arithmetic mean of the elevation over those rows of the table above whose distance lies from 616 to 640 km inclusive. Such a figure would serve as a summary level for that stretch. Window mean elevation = 19.0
